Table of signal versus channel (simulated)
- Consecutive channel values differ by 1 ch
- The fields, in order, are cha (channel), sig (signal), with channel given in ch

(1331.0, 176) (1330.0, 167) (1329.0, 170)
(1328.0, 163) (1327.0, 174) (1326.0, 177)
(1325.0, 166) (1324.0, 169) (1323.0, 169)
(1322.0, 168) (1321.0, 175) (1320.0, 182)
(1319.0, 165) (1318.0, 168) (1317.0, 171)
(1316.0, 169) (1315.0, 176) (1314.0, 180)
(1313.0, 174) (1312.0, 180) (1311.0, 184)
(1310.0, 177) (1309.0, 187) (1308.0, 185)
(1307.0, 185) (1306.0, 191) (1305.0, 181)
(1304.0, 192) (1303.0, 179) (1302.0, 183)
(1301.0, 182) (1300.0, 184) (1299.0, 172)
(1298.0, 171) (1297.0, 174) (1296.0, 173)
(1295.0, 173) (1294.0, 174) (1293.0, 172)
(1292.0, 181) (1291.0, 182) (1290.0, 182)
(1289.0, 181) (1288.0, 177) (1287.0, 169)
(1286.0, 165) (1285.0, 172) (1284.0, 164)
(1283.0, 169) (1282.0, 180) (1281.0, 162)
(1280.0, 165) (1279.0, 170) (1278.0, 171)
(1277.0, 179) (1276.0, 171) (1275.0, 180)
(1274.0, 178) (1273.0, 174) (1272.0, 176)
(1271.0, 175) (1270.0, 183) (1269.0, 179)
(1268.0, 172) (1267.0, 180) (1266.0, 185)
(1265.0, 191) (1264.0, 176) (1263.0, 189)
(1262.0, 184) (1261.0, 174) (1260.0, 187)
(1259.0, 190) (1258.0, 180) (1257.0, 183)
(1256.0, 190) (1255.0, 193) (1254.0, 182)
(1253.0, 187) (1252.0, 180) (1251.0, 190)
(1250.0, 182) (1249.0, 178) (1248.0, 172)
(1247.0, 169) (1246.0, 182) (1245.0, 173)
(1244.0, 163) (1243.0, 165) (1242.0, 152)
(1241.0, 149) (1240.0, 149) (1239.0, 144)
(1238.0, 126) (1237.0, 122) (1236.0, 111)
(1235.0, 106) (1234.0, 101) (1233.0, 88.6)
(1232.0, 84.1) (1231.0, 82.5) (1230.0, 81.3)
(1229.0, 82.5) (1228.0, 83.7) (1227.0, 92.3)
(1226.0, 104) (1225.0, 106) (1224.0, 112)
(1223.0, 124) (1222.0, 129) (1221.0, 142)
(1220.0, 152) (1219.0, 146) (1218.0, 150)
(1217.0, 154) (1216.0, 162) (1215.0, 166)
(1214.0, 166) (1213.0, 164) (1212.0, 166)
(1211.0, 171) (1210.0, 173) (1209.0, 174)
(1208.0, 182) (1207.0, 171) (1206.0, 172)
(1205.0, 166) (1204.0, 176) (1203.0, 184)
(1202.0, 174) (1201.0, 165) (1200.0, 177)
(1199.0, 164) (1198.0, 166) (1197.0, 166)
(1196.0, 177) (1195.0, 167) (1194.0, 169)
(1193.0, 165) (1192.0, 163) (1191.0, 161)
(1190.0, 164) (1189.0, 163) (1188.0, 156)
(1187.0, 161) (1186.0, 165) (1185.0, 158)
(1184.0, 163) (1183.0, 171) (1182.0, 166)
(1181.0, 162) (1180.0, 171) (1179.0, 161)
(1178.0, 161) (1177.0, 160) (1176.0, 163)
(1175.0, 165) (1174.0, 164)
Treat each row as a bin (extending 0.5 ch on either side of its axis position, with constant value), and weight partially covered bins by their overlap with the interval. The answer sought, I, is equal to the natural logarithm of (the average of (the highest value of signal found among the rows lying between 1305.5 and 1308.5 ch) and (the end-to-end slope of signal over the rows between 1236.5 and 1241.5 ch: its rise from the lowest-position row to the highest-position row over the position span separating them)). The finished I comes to 4.59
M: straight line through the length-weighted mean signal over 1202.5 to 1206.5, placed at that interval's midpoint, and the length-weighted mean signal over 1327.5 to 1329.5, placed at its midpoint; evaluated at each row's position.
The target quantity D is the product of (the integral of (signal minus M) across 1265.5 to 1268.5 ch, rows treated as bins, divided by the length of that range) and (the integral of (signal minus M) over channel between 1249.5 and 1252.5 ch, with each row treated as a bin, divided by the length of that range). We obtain 107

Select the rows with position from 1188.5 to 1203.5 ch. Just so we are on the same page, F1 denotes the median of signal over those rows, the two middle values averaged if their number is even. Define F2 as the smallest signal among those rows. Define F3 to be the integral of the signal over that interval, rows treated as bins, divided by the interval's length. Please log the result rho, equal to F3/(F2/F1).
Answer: 174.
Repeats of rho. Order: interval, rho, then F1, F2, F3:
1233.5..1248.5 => 215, 149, 101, 146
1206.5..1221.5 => 190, 166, 142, 163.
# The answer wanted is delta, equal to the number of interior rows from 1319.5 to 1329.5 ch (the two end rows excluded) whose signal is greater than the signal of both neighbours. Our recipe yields 1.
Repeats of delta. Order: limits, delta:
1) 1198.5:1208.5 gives 3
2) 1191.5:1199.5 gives 2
